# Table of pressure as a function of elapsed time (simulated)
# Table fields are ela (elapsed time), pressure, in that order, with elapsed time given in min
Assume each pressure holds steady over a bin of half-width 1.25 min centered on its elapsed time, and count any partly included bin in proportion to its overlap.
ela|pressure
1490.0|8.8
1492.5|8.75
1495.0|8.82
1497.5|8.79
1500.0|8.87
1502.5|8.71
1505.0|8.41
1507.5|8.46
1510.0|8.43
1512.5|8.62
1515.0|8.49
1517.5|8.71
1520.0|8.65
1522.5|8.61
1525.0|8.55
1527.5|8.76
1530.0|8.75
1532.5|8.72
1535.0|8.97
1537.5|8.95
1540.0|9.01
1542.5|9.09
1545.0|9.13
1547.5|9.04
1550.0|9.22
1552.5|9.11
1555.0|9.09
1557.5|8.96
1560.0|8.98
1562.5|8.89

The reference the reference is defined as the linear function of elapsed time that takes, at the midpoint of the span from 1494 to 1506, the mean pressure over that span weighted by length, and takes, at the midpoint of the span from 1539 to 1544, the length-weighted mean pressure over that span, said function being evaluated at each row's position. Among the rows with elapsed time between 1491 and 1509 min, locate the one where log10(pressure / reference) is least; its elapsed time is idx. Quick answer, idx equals 1505.0 min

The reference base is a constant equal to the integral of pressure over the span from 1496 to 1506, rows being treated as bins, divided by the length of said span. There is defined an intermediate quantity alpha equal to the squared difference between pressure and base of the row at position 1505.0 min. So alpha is 0.09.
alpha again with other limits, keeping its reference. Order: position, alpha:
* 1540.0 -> 0.09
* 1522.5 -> 0.01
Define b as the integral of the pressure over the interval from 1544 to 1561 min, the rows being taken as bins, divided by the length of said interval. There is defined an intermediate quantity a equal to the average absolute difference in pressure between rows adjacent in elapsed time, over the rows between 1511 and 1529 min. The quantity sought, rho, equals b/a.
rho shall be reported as 76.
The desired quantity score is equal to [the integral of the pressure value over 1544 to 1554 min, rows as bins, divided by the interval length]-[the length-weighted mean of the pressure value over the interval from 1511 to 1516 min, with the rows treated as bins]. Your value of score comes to 0.6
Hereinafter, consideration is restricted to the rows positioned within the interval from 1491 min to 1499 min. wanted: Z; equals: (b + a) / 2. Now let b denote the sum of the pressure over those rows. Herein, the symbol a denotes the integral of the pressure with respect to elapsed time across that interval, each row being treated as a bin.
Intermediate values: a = 70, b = 26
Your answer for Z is 48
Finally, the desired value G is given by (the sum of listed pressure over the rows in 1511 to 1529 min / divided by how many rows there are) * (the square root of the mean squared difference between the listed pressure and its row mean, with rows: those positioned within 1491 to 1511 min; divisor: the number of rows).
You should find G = 1.53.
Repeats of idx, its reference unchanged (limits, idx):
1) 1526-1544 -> 1532.5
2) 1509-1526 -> 1510.0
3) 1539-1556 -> 1555.0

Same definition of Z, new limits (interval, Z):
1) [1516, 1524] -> 48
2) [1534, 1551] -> 109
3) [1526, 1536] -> 62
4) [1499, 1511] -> 73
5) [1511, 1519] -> 47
